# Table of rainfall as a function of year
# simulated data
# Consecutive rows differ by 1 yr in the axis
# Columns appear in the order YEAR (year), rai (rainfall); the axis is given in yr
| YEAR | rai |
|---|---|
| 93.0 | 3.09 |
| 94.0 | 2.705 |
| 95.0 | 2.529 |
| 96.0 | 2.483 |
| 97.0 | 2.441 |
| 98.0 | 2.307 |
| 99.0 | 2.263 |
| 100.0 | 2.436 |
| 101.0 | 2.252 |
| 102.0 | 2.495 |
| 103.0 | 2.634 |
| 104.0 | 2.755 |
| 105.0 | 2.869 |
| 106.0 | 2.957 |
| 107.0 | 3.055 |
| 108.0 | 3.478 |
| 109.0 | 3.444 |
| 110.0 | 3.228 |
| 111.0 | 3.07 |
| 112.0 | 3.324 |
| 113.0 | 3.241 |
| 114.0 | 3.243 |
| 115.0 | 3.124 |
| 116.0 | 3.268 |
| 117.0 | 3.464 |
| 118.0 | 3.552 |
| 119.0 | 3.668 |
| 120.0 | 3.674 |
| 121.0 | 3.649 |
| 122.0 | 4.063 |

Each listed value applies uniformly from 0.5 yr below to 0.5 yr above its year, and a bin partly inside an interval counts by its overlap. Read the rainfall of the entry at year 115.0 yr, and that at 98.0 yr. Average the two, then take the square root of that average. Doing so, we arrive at 1.65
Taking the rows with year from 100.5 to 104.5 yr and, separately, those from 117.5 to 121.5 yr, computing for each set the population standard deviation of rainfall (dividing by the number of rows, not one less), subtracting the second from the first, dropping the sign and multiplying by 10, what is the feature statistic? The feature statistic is 1.4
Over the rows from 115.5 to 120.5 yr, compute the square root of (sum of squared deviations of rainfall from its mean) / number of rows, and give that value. 0.15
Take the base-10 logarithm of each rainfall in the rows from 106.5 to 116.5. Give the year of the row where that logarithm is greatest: 108.0 yr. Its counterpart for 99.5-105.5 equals 105.0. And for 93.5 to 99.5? 94.0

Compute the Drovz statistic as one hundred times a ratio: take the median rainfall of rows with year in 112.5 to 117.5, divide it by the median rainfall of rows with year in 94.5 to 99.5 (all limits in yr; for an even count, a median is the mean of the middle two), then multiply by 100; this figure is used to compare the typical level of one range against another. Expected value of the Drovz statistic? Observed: 133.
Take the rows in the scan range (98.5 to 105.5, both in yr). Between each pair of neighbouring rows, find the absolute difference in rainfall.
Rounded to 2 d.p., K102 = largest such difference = 0.24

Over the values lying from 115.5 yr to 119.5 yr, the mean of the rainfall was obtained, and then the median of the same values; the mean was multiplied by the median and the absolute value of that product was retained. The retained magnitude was 12.2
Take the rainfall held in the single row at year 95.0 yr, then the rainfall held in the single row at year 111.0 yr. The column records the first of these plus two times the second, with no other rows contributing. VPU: 8.7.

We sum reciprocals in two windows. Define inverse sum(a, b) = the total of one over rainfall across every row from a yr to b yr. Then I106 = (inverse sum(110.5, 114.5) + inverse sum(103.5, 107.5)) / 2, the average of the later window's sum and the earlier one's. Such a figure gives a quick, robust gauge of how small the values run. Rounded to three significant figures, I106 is 1.31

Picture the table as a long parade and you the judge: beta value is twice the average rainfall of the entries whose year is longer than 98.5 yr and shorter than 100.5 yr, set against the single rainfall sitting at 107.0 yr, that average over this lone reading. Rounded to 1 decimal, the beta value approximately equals 1.5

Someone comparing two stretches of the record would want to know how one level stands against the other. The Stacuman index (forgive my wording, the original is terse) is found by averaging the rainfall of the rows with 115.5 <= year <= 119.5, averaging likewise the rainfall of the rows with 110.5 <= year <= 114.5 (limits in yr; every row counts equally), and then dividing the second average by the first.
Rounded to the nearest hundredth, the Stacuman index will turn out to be 0.92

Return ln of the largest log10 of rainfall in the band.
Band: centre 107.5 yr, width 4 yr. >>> -0.614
